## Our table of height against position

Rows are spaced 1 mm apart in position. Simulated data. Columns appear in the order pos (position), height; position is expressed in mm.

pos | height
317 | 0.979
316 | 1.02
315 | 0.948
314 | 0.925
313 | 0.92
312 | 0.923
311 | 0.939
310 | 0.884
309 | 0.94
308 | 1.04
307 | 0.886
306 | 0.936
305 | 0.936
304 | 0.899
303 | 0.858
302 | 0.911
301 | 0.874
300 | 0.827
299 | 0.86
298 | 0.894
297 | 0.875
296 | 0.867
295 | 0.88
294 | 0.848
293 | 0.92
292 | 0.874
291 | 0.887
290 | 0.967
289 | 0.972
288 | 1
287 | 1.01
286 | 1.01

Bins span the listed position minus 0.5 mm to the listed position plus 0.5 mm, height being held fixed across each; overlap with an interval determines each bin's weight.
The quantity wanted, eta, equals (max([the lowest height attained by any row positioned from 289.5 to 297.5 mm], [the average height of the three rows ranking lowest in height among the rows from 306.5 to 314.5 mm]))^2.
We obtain 0.804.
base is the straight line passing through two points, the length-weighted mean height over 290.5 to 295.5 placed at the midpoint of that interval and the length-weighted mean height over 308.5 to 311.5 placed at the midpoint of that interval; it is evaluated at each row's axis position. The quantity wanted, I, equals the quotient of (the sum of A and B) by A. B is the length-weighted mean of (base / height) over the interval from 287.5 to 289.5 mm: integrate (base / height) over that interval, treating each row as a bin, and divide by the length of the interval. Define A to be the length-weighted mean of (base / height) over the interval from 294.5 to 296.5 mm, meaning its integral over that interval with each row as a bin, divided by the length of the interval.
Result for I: 1.87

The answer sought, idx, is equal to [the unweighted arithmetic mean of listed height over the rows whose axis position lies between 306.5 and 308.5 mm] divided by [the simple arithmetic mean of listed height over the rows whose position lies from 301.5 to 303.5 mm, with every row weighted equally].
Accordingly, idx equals 1.09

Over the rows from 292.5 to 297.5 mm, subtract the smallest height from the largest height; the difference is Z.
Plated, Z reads 0.07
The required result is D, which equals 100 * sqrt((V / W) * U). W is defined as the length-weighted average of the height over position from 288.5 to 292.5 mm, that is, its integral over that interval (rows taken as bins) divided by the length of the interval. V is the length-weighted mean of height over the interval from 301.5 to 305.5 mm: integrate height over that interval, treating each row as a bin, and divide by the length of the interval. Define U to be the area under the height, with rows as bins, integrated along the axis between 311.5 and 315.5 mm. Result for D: 190.3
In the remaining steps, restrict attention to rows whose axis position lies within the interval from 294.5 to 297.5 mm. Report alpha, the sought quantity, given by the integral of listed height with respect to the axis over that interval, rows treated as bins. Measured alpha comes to 2.62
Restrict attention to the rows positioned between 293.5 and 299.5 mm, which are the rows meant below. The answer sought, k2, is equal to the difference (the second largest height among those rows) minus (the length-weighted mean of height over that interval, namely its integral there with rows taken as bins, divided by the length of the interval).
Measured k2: 0.009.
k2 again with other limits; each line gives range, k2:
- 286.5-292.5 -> 0.048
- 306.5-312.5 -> 0.005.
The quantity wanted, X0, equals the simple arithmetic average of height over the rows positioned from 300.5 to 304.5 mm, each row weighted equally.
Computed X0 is 0.89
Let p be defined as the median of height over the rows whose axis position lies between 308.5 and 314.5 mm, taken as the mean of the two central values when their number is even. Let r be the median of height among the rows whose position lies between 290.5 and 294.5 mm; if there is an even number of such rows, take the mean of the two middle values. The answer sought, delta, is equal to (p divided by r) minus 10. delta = -8.951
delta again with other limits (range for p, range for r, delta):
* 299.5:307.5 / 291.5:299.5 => -8.979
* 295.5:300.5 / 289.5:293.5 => -9.040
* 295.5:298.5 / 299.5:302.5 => -8.999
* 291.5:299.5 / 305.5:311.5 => -9.067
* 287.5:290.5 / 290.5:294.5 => -8.896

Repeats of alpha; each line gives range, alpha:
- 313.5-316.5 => 2.89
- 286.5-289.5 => 2.98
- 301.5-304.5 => 2.67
